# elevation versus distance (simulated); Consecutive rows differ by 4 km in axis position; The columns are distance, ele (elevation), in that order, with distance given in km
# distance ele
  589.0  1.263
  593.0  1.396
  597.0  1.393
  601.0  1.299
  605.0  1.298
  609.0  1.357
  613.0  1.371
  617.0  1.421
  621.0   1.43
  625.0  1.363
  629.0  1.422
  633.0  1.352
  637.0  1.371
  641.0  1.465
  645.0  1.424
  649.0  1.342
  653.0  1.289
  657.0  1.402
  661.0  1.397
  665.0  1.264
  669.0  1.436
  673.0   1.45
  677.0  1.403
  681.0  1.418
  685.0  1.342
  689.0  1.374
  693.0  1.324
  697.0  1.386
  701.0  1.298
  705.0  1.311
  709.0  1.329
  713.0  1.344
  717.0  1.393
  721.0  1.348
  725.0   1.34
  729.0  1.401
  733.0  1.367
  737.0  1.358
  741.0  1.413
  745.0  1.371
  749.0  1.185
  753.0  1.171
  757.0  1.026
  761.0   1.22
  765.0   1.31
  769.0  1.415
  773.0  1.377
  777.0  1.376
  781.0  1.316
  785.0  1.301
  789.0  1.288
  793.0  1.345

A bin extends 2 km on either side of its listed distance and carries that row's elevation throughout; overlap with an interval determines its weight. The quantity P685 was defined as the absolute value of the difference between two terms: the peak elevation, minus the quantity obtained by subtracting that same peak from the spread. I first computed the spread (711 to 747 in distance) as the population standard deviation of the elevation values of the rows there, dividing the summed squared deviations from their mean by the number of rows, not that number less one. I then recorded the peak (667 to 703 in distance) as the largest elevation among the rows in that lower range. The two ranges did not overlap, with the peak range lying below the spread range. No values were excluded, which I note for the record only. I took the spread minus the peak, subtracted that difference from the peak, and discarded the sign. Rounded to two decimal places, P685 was 2.88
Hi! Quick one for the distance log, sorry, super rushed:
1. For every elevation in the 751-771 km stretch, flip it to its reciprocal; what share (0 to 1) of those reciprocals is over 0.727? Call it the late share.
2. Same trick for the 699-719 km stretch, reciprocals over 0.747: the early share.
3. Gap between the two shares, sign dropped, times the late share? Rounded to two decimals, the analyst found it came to 0.16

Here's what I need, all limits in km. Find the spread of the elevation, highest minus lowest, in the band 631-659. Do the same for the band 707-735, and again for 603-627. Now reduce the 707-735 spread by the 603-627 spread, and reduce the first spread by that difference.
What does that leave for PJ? 0.24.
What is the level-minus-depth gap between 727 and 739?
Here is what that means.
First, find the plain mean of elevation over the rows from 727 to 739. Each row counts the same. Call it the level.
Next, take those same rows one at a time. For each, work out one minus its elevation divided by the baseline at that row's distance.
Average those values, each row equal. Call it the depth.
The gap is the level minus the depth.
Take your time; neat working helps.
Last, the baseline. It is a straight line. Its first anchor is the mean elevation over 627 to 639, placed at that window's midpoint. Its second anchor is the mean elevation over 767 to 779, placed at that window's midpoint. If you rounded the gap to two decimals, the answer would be 1.37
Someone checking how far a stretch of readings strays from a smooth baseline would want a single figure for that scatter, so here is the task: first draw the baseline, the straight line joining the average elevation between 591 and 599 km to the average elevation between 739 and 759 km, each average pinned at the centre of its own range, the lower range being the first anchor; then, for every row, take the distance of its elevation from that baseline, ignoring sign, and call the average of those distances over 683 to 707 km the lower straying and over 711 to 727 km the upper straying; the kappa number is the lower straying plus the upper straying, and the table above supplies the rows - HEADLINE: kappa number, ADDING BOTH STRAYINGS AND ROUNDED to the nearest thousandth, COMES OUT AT 0.141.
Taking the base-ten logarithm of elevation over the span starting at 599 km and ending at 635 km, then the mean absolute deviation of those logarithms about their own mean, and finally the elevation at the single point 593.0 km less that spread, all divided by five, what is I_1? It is 0.277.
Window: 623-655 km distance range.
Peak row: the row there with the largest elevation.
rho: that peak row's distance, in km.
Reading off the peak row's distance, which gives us 641.0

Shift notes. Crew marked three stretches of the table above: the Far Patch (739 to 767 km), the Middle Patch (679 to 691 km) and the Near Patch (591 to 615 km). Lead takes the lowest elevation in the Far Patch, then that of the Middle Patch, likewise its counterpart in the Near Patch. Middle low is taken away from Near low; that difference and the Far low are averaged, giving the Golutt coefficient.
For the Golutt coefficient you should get 0.49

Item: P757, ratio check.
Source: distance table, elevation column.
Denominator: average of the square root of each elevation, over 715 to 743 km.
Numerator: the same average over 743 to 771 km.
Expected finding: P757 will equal 0.95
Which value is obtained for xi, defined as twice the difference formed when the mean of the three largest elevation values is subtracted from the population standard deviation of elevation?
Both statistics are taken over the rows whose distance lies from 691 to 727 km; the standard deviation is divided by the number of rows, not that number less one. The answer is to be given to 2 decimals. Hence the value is -2.69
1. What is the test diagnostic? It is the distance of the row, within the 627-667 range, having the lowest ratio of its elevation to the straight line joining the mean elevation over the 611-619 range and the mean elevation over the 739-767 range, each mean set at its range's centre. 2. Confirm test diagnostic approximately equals 665.0 km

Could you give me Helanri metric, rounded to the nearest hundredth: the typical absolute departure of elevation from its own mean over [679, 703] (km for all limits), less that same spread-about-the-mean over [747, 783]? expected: -0.07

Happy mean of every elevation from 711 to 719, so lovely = 1.37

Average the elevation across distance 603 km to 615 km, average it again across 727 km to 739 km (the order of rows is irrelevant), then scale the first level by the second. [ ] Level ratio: 0.976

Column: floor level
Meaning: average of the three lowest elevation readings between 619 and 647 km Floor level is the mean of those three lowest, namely 1.36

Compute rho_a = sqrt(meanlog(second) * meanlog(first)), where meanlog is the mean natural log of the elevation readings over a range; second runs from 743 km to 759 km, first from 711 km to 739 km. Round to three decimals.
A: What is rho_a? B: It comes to 0.228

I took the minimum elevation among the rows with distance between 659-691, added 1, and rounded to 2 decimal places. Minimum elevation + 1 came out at 2.26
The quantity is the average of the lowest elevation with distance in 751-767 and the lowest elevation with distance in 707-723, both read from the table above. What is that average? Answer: 1.18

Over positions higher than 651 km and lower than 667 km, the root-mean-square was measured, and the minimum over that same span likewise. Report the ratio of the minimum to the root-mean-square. 0.944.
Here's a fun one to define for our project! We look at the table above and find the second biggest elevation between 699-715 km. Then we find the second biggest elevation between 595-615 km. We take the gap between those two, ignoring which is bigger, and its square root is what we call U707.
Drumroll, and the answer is 0.20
